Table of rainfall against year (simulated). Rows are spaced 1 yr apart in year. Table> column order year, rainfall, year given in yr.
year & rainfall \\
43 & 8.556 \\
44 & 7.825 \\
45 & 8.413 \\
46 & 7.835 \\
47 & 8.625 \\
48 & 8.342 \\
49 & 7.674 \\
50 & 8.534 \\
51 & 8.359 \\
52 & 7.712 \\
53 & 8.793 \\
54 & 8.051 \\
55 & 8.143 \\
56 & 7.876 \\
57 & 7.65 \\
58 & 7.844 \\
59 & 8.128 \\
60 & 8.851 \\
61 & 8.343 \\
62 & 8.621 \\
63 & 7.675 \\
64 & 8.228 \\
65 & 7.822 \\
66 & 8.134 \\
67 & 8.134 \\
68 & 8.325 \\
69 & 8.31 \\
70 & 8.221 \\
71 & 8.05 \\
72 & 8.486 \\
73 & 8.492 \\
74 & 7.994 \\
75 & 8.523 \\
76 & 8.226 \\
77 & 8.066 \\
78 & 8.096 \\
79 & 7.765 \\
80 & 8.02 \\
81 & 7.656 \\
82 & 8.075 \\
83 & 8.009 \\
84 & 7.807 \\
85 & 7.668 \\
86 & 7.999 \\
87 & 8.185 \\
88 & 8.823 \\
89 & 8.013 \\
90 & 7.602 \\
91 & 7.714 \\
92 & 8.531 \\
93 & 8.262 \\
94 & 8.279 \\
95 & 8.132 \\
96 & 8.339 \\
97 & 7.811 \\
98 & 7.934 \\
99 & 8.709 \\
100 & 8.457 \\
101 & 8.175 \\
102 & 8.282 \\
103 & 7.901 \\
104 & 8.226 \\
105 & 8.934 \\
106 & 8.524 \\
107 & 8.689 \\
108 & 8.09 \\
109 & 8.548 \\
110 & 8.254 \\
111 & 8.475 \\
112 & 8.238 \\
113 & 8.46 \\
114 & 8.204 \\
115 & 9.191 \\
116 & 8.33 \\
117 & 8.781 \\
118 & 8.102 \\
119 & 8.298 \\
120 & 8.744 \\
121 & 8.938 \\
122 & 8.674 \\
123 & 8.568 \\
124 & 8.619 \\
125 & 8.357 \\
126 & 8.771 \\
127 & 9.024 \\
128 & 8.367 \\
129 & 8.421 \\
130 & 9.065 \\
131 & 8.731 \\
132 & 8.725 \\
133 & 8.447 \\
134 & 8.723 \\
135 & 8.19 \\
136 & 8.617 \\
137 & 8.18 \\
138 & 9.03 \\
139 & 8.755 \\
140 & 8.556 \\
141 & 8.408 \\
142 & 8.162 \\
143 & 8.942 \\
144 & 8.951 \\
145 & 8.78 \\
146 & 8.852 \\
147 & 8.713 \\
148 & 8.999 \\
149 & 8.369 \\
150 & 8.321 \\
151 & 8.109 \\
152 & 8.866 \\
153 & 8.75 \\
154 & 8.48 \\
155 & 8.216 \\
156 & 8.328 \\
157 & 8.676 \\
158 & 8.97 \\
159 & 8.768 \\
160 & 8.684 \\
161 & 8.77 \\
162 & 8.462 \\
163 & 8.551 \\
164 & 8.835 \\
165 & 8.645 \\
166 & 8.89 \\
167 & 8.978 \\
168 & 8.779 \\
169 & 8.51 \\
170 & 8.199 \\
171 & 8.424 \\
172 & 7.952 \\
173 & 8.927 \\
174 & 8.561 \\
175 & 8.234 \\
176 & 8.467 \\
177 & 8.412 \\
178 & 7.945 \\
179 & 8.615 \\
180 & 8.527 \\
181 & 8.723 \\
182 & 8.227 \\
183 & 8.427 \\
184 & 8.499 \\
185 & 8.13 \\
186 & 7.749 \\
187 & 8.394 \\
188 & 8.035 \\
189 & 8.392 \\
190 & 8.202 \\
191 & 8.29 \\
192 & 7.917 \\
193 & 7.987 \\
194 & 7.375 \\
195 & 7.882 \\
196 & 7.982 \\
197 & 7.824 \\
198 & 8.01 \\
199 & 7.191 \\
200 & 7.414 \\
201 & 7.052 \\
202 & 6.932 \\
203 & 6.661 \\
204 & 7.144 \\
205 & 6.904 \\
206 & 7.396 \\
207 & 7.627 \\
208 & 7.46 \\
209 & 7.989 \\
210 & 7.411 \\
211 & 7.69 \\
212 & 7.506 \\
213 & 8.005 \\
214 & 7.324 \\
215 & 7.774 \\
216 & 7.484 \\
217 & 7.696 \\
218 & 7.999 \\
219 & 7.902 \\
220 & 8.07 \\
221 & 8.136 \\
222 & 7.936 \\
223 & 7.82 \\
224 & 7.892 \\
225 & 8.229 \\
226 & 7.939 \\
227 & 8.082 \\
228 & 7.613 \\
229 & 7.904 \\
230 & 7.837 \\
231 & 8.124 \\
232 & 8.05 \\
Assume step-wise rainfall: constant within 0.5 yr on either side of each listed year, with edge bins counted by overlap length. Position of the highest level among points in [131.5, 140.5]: 138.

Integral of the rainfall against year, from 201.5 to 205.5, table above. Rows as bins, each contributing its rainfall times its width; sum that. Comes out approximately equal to 28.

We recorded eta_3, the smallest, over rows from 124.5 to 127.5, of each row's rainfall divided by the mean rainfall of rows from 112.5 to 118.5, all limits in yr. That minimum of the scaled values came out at 0.982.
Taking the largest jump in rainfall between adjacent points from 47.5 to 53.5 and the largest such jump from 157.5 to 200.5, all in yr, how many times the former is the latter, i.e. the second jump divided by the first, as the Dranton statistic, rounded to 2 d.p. 0.90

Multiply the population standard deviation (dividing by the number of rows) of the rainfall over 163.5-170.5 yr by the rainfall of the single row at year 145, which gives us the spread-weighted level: 2.2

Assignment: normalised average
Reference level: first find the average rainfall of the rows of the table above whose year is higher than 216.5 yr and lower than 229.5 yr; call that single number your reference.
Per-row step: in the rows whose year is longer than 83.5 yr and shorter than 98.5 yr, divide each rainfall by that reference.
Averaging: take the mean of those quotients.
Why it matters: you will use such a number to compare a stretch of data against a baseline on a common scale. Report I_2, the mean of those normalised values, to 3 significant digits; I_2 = 1.02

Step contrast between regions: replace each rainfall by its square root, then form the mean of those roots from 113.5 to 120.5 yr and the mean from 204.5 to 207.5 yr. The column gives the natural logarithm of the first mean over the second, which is 0.077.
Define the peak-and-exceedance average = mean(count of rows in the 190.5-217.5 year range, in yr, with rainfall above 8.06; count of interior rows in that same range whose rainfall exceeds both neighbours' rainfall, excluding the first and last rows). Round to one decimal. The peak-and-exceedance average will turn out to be 5.5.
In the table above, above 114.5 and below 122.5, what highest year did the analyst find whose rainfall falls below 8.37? 119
